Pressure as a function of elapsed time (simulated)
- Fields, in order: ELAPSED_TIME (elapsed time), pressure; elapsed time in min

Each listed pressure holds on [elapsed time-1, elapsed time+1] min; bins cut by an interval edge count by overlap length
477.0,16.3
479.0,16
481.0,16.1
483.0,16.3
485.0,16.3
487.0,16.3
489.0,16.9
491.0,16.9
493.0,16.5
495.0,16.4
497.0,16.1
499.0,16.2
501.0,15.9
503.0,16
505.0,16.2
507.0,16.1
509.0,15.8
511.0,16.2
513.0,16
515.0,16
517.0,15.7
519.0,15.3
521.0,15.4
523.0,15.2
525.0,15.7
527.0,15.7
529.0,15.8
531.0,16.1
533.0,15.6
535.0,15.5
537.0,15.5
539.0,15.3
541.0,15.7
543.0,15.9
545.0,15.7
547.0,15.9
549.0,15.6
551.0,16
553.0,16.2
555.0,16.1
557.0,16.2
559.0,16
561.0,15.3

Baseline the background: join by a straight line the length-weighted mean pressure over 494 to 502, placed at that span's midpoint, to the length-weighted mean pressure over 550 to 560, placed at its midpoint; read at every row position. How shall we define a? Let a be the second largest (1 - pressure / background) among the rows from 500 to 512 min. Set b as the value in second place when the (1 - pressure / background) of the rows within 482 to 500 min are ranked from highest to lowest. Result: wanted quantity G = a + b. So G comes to 0.012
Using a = 0.015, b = 0.00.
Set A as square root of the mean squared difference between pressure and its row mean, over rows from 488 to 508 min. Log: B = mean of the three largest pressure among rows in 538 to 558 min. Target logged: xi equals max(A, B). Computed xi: 16.2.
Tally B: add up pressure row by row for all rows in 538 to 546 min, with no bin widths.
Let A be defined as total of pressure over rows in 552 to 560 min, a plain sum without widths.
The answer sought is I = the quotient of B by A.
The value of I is 0.97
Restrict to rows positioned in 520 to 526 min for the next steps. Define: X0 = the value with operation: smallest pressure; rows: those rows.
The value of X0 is 15.2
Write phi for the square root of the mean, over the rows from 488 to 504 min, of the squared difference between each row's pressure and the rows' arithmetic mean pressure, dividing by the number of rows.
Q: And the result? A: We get 0.36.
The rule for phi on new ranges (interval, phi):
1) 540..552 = 0.14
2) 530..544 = 0.25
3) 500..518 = 0.16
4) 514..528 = 0.26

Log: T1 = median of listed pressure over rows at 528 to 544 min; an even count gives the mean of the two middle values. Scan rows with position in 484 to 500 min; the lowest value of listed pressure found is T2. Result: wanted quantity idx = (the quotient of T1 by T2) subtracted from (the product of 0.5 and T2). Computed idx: 7.08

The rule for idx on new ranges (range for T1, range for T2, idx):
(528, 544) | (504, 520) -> 6.63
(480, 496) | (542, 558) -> 6.75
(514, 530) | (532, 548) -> 6.62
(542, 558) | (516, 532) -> 6.55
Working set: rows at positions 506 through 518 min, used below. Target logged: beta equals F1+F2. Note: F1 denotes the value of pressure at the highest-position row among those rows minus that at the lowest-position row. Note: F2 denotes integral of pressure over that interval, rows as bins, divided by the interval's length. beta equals 15.6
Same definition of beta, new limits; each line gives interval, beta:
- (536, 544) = 16.0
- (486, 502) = 16.0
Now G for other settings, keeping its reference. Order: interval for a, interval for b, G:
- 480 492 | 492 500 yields -0.012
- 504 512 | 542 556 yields 0.028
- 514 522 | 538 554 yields 0.077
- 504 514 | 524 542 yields 0.047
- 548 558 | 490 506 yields 0.015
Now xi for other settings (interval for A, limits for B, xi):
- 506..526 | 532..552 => 15.9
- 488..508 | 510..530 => 16.1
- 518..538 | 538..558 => 16.2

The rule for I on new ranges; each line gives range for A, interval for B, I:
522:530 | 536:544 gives 1.00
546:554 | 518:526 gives 0.97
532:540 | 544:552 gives 1.02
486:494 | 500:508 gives 0.96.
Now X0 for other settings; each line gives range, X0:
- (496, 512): 15.8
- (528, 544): 15.3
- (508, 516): 15.8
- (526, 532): 15.7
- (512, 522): 15.3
